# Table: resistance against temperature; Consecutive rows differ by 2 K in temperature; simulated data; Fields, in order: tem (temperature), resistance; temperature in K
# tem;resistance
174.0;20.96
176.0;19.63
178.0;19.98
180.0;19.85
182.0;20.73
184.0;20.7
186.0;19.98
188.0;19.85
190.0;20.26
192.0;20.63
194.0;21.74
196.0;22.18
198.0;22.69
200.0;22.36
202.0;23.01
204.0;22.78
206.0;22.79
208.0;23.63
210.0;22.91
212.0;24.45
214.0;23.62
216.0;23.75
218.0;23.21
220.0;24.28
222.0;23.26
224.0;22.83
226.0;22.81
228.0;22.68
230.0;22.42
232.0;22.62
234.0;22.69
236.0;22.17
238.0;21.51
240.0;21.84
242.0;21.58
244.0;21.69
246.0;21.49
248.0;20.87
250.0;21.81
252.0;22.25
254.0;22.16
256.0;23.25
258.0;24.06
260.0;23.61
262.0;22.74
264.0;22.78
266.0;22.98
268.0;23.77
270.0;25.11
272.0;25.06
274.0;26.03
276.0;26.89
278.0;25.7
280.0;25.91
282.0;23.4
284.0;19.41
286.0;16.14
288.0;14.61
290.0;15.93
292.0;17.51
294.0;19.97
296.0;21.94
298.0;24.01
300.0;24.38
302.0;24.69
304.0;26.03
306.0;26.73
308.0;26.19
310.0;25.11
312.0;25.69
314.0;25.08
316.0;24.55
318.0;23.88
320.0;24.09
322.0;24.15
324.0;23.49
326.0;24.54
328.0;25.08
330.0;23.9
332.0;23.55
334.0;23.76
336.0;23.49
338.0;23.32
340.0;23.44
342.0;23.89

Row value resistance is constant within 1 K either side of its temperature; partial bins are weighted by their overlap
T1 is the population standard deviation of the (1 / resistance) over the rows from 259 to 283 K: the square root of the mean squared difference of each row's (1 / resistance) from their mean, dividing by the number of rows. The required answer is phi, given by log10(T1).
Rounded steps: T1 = 0.0023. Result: -2.6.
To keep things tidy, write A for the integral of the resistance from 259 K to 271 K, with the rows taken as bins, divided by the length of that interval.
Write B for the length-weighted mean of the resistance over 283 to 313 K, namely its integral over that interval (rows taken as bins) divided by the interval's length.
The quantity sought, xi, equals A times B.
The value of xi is 514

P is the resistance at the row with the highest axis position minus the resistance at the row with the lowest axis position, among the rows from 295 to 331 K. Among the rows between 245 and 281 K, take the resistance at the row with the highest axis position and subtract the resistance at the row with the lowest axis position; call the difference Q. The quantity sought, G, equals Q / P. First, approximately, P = 2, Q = 4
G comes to 2.3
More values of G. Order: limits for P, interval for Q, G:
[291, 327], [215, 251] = -0.3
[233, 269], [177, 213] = 4.1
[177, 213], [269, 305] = 0.2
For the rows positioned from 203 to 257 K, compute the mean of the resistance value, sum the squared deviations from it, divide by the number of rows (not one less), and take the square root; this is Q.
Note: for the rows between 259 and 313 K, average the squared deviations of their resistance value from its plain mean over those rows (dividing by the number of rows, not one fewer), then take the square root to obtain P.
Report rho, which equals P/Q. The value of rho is 3.99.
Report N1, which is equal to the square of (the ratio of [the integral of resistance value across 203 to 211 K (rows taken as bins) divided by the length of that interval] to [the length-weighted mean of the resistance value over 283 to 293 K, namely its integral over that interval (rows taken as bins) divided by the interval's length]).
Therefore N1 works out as 1.90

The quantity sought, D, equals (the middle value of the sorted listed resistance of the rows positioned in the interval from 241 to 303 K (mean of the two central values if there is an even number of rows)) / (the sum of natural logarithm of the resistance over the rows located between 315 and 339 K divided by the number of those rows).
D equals 7.17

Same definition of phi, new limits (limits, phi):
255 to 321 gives -2.1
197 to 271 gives -2.8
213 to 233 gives -3.0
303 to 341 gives -2.8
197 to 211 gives -3.2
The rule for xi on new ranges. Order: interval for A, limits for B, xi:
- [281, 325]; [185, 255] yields 504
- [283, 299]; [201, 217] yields 437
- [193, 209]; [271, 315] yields 521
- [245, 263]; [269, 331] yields 526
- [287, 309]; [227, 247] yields 485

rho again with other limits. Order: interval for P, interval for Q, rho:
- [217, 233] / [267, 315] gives 0.15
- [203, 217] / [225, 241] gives 1.32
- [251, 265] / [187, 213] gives 0.51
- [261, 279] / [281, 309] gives 0.36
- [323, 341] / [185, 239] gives 0.48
